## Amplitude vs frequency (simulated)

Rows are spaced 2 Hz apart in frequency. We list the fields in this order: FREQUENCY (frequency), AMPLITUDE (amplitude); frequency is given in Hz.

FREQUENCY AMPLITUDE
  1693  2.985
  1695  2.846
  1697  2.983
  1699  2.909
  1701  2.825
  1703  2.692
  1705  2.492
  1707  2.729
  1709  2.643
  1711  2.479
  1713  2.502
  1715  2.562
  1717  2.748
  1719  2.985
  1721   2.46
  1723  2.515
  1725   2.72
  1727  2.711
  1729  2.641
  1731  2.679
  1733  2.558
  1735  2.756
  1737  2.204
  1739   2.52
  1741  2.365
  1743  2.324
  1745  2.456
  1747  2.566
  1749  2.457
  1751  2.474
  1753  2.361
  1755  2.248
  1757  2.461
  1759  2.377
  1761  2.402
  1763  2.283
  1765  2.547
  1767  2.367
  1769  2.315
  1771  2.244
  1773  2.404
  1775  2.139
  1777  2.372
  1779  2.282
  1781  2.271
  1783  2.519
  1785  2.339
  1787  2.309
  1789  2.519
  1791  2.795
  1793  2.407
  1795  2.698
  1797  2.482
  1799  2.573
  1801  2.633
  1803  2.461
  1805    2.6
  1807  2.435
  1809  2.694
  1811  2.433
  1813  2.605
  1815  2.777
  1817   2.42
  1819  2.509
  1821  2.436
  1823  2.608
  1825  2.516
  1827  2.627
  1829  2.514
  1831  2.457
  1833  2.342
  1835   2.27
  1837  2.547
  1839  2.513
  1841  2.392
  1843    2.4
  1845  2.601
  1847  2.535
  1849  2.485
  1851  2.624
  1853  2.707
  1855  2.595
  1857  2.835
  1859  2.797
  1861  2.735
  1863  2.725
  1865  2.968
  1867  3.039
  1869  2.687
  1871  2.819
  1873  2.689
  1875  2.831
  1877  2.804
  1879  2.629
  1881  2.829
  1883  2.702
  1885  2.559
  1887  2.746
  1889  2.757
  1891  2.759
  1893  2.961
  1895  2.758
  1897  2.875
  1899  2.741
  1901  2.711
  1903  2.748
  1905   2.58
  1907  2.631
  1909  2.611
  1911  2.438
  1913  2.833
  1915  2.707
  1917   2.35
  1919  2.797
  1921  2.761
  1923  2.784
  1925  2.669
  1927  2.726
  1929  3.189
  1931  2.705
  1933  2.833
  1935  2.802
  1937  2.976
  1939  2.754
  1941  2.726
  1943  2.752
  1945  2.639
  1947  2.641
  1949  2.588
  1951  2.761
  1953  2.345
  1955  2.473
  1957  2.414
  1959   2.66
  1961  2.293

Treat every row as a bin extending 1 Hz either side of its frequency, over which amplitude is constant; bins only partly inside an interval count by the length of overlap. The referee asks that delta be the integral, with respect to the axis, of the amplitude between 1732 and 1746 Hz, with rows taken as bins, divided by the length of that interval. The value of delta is 2.45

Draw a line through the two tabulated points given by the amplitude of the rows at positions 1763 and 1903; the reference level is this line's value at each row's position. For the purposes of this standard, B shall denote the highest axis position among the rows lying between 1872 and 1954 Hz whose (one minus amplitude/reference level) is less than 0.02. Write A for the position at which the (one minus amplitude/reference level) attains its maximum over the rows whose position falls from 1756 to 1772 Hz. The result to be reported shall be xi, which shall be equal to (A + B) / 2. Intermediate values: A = 1771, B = 1937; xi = 1854 Hz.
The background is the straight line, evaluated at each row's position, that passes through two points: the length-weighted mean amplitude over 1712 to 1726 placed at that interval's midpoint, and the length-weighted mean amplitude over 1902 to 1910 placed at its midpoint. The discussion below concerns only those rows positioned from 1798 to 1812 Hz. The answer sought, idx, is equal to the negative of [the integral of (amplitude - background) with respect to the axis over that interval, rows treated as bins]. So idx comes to 1.3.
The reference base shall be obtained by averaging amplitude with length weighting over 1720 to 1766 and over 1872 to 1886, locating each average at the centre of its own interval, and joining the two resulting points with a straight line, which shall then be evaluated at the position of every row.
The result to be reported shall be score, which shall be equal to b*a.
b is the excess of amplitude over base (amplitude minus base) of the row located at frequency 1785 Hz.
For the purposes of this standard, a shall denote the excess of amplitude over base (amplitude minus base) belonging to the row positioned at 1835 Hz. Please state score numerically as 0.08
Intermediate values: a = -0.37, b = -0.22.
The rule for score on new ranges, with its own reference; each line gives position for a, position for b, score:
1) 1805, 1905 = 0.00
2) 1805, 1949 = 0.00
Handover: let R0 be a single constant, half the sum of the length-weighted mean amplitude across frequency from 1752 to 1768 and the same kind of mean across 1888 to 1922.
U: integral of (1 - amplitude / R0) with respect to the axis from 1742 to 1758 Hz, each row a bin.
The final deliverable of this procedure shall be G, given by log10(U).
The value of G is -0.1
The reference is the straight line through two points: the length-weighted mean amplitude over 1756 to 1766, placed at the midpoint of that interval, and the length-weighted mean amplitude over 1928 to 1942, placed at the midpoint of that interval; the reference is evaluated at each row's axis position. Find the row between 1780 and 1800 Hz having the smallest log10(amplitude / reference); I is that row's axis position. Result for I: 1781 Hz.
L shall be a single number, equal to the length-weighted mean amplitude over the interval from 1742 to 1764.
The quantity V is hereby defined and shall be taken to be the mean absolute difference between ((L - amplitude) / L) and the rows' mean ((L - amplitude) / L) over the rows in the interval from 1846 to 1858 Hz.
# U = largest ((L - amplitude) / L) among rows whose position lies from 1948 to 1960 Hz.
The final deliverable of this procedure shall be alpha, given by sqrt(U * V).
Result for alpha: 0.030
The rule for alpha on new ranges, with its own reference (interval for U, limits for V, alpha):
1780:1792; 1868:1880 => 0.041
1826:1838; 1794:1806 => 0.040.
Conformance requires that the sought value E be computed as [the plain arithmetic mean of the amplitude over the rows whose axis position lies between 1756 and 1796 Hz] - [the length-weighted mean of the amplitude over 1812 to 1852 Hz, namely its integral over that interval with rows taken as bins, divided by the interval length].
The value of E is -0.11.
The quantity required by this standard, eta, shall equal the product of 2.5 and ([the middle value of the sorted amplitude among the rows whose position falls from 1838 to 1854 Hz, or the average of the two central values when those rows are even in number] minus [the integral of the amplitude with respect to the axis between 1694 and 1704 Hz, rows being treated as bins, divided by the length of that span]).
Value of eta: -0.8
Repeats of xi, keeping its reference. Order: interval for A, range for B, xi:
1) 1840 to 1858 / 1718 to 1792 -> 1816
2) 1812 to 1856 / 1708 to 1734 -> 1784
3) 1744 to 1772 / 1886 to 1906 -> 1837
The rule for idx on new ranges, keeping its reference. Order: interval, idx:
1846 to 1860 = -0.2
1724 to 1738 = 0.4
